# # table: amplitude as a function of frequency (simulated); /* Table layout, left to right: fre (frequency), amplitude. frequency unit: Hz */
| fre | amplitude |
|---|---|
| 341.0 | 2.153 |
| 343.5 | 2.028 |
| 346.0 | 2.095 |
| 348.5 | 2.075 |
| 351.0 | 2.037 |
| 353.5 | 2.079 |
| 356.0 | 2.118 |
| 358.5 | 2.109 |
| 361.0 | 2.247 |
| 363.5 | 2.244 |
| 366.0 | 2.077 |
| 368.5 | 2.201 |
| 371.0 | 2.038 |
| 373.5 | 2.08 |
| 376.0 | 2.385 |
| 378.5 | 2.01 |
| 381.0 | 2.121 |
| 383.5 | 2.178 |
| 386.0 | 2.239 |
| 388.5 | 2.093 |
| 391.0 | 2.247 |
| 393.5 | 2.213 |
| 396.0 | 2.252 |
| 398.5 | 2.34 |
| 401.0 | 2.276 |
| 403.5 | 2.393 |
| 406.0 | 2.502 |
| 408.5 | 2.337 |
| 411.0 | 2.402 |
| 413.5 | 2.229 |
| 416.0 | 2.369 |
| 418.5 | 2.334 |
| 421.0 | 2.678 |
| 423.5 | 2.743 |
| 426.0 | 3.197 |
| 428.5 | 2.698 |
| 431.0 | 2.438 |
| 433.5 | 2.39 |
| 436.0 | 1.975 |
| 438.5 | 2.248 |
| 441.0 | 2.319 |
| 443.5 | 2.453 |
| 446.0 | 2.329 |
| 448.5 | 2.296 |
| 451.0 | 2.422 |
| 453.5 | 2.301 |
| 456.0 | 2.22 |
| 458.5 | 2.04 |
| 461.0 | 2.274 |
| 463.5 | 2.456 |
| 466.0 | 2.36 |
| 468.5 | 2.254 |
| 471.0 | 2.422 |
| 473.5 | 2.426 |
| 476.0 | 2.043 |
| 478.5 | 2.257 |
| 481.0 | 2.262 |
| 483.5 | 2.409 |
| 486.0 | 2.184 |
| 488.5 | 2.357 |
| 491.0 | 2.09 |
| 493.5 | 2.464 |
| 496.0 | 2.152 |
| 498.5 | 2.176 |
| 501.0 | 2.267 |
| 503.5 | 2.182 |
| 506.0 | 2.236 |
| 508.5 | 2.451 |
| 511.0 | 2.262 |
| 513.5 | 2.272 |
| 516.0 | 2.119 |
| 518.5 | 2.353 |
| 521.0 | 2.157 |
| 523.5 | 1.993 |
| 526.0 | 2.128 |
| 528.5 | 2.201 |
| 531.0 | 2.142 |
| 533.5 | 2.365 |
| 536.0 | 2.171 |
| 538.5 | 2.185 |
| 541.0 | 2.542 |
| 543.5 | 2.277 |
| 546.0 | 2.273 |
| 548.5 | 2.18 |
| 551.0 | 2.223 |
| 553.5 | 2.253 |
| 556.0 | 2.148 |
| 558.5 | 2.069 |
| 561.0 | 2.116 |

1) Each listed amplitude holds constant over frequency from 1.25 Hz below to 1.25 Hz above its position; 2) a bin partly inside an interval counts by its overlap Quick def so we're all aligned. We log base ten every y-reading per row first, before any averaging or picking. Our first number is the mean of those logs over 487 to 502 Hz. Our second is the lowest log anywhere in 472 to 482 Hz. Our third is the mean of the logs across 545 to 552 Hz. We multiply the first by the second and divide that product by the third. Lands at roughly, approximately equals 0.314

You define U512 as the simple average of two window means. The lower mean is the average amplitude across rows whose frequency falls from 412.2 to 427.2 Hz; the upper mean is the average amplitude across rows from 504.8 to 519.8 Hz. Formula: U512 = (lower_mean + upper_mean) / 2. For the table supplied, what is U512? 2.44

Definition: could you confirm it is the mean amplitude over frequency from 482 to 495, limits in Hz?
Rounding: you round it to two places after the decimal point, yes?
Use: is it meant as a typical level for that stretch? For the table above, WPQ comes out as 2.30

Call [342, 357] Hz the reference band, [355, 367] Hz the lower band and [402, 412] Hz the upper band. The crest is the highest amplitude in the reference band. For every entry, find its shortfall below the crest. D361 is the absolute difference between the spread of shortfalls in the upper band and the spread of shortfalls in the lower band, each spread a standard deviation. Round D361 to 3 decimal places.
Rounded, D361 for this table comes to 0.012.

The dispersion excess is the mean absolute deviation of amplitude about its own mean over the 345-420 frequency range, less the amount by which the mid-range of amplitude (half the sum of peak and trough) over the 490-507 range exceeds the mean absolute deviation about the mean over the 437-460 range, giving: -2.09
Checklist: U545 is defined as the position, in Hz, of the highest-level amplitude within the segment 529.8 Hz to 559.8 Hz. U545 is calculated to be 541.0 Hz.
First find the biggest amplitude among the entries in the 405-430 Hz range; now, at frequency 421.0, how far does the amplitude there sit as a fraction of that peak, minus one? -0.16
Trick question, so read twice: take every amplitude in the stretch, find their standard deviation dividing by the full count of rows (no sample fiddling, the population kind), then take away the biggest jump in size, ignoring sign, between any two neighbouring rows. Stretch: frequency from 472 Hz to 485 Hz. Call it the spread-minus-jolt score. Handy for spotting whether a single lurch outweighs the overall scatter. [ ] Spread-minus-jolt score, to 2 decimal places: -0.25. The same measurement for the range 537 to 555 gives -0.24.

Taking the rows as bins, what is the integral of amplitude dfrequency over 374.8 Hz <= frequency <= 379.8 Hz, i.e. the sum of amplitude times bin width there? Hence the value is 11.0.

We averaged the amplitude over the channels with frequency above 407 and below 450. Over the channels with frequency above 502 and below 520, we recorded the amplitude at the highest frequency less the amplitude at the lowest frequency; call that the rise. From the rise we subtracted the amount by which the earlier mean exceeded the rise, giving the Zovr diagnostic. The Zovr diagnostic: -2.10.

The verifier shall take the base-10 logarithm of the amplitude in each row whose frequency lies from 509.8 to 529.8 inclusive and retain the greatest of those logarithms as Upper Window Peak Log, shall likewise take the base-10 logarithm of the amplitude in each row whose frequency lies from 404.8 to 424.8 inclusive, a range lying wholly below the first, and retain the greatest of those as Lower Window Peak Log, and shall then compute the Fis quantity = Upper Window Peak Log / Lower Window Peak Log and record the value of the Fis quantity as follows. 0.85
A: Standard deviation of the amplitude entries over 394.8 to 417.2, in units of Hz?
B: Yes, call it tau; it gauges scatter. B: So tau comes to 0.08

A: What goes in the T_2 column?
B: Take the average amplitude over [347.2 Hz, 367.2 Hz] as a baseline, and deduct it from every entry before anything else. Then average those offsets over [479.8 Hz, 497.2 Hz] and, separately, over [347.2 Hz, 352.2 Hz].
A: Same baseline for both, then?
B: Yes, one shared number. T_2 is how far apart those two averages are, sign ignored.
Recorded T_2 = 0.22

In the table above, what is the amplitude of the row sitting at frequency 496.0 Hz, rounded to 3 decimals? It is 2.152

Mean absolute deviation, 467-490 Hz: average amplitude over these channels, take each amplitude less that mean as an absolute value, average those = 0.100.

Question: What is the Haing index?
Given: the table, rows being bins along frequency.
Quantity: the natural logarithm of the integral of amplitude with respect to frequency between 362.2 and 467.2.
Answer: 5.50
